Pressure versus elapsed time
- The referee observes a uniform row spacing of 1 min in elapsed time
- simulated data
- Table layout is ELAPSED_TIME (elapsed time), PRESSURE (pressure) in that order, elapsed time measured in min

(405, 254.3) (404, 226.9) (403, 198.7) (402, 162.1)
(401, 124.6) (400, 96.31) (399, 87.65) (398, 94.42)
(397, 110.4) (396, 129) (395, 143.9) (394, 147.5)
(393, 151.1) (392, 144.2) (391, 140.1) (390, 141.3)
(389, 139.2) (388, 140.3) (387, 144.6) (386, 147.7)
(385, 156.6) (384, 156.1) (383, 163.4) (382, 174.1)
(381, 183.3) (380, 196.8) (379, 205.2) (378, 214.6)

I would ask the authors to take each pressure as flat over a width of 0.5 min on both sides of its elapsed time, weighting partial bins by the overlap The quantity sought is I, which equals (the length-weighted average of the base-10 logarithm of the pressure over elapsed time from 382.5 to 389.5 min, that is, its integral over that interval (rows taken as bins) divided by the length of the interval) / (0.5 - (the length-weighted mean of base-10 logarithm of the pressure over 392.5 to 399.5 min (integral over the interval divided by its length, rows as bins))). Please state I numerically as -1.37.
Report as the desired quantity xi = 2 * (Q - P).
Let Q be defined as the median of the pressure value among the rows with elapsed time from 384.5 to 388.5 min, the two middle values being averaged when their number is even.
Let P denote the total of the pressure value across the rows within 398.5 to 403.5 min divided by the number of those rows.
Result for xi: 25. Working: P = 134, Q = 146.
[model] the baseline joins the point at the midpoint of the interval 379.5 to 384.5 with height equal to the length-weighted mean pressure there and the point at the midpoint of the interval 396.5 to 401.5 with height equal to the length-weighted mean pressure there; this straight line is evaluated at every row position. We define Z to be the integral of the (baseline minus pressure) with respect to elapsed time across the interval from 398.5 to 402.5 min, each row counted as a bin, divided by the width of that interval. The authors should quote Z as -21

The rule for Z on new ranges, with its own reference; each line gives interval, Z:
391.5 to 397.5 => -16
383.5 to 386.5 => 9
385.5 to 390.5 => 7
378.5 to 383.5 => -6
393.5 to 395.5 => -24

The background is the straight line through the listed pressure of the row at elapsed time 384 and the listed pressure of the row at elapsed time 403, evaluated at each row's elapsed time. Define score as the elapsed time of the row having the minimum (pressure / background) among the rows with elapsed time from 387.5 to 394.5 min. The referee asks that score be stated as 391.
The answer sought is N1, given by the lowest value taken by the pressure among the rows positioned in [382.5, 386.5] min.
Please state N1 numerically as 147.7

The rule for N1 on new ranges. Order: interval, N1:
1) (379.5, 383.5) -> 163.4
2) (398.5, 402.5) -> 87.65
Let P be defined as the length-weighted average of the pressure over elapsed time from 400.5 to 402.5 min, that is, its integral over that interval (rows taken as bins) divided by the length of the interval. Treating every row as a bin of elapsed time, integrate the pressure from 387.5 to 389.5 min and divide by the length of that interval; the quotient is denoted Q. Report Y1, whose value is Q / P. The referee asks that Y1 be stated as 0.97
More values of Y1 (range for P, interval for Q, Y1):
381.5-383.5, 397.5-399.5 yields 0.54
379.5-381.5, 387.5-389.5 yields 0.74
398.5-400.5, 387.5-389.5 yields 1.52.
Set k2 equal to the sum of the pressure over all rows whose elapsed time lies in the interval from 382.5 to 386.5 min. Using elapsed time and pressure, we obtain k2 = 624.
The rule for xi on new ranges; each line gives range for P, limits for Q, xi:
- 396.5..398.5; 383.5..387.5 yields 99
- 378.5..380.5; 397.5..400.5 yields -213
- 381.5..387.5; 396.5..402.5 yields -107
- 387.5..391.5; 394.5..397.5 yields -22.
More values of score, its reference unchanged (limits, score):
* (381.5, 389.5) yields 389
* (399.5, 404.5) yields 400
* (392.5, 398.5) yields 398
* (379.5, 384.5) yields 384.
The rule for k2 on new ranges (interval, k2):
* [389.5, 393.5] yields 577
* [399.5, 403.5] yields 582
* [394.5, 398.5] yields 478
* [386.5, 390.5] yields 565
